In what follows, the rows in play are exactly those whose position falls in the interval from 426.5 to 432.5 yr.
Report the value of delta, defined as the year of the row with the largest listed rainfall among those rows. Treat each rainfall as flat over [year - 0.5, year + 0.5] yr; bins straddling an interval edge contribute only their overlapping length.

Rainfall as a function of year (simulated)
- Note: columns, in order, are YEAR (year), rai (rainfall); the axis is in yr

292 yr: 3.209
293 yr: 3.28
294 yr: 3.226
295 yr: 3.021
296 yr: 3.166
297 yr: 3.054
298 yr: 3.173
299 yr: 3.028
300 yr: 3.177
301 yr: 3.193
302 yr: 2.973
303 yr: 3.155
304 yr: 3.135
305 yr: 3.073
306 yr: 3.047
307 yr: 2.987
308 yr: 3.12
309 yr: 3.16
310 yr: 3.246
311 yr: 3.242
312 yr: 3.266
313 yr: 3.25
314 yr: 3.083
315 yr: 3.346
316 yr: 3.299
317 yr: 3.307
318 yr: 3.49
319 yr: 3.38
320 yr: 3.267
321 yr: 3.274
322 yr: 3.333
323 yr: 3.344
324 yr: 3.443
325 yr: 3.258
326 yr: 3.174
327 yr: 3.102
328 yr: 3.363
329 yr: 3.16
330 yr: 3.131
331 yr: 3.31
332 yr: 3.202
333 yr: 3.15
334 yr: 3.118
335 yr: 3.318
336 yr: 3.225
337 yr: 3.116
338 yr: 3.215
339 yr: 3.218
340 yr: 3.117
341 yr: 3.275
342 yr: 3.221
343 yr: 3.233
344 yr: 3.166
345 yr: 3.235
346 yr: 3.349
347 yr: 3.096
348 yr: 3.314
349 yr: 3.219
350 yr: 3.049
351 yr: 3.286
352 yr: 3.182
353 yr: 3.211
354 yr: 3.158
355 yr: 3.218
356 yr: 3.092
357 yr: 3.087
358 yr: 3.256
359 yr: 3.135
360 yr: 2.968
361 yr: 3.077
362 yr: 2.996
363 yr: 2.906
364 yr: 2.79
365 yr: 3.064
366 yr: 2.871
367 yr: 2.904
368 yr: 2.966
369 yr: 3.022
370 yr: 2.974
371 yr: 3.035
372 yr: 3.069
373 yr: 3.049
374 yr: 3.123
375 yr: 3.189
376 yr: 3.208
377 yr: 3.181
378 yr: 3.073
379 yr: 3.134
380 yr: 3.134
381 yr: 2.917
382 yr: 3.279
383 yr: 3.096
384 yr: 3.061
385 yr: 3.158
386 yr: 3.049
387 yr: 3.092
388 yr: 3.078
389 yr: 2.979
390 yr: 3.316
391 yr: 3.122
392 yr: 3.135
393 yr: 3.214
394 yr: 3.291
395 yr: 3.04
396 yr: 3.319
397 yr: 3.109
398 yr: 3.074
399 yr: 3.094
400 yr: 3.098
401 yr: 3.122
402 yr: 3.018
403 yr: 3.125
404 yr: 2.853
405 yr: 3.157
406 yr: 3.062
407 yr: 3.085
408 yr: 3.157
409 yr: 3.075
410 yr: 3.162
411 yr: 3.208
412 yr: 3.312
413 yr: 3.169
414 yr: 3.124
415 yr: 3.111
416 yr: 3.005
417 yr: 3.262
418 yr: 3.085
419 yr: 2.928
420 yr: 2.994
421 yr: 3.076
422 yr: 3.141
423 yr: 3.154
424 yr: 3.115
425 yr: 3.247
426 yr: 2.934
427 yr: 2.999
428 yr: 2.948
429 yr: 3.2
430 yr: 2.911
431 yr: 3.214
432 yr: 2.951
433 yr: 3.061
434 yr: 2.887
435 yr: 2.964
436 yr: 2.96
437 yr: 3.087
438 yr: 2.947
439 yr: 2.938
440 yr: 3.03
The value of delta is 431 yr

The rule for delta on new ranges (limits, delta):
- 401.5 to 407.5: 405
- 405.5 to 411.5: 411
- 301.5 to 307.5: 303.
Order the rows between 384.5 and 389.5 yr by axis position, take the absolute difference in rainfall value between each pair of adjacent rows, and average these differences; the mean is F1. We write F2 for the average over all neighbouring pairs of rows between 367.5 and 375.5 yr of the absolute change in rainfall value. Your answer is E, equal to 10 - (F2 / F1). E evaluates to 9.23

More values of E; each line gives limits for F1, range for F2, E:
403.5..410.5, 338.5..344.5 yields 9.29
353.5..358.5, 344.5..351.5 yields 7.99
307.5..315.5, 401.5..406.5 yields 7.73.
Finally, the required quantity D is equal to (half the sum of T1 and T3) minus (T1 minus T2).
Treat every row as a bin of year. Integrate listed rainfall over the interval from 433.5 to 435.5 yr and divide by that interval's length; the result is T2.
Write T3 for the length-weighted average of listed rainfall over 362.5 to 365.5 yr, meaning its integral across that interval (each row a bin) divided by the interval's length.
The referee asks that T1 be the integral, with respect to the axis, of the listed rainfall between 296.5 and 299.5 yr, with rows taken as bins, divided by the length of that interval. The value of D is 2.84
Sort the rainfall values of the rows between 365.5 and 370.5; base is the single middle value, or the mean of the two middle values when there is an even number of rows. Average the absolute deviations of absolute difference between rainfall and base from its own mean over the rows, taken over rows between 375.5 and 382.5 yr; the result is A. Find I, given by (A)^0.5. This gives 0.26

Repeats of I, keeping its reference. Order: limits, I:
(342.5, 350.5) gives 0.28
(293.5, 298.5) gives 0.27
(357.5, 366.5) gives 0.25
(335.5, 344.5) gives 0.21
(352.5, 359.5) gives 0.23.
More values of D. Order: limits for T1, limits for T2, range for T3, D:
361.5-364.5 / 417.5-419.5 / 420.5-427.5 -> 3.11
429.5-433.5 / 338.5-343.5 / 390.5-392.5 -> 3.26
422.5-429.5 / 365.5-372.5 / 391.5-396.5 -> 3.03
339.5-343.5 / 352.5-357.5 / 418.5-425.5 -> 3.09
